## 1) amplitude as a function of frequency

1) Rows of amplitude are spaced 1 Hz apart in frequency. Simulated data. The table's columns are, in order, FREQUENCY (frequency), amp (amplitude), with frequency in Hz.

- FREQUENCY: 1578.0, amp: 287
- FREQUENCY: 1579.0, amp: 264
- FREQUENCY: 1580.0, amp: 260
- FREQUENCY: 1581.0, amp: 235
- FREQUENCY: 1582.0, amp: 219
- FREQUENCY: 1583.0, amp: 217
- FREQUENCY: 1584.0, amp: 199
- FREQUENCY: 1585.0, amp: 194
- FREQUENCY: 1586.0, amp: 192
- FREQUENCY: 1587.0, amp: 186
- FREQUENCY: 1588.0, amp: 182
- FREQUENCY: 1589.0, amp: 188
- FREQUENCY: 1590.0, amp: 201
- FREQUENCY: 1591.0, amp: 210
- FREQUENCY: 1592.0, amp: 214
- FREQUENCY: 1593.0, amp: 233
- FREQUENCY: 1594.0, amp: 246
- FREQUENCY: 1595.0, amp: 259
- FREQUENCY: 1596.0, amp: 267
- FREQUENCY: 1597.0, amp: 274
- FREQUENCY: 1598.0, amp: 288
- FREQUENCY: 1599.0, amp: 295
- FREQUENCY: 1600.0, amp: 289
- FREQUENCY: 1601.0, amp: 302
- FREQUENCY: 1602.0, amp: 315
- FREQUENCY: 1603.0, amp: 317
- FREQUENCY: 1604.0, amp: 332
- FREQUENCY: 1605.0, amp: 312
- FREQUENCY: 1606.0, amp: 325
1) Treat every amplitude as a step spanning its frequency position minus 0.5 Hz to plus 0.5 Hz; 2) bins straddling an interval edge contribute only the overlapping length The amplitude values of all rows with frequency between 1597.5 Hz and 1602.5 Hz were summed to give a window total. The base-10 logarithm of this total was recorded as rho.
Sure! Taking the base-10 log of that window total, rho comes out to 3.17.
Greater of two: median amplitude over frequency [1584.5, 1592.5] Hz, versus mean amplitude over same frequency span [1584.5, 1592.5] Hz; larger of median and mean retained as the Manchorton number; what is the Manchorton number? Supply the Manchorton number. 196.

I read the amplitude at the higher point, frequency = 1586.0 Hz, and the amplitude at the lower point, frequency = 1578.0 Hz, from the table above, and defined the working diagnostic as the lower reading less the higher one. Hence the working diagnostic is 95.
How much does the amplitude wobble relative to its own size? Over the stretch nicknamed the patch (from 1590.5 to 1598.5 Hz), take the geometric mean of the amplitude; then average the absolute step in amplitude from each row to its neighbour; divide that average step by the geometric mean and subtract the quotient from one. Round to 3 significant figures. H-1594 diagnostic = 0.955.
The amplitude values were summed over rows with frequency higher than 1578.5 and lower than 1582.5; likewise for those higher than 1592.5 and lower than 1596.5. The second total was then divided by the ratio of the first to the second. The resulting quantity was 1033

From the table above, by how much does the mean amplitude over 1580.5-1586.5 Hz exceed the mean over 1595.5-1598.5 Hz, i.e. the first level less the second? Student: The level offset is -67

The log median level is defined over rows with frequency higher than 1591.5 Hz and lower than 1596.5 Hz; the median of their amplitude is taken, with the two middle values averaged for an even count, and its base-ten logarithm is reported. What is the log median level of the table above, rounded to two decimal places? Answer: 2.39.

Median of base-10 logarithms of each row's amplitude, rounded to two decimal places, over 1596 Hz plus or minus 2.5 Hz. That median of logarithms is 2.43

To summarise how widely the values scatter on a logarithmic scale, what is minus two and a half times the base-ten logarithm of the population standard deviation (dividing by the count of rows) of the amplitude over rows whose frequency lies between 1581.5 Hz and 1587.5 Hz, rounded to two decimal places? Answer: -2.74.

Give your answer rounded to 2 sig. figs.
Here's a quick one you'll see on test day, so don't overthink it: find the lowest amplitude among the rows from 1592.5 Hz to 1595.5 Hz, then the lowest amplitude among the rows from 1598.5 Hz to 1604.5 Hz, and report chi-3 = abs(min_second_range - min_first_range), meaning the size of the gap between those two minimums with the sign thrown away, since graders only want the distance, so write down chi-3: 56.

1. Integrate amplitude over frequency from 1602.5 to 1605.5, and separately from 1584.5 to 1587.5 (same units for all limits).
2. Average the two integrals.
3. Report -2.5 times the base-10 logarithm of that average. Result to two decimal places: -7.21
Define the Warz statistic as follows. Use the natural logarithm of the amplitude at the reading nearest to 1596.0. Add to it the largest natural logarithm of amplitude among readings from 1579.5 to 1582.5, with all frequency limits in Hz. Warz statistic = 11.1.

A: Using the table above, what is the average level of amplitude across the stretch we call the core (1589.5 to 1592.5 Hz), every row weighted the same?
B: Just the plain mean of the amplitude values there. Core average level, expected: 208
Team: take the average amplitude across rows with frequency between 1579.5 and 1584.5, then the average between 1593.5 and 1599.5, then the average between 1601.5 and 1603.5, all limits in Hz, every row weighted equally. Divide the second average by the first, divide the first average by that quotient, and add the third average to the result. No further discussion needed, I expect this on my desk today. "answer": 504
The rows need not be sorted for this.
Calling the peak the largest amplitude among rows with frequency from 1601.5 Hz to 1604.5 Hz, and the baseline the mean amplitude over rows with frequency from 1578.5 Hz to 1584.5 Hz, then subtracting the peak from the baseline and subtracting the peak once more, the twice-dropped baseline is -432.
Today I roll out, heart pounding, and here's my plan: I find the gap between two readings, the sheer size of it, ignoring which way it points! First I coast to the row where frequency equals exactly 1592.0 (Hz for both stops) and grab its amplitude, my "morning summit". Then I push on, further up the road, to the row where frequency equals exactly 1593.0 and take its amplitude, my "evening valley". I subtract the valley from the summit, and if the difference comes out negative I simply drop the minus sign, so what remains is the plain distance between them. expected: 19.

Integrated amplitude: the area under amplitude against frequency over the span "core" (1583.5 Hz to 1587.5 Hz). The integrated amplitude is 771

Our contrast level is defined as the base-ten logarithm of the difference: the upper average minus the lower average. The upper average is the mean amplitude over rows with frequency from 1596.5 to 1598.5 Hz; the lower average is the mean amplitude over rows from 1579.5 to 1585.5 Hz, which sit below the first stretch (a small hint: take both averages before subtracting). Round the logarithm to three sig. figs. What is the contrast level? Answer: 1.78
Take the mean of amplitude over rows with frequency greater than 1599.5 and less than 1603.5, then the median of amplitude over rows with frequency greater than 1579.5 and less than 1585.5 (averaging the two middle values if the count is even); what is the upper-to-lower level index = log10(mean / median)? 0.15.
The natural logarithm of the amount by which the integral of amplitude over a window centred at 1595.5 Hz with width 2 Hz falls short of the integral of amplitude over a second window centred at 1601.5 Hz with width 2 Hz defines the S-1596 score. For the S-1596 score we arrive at 4.5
